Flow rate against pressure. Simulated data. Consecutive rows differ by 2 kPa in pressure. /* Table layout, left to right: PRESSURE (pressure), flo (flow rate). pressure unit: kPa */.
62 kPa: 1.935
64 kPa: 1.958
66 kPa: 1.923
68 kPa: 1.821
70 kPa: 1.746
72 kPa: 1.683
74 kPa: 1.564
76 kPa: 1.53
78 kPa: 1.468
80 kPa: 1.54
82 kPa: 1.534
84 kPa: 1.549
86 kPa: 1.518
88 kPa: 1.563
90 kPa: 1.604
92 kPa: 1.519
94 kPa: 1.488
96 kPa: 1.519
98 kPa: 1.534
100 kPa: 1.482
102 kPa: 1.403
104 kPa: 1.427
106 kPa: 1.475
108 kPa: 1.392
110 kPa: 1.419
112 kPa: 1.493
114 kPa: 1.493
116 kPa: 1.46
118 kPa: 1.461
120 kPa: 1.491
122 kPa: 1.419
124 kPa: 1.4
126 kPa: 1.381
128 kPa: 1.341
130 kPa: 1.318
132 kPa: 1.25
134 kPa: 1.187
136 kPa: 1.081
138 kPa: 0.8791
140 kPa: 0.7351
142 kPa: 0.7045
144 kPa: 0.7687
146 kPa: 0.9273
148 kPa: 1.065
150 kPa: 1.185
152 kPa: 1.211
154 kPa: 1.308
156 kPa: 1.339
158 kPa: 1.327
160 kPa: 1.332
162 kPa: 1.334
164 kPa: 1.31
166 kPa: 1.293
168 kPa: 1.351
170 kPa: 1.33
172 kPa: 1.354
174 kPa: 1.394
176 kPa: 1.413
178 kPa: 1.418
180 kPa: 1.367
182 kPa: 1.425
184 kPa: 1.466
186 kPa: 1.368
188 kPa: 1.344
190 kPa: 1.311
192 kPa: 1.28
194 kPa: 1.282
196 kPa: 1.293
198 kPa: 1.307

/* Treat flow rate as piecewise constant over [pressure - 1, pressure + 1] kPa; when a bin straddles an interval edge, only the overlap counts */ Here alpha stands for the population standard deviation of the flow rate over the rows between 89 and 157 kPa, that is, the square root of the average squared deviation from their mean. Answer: 0.24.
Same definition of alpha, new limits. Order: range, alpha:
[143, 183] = 0.17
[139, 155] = 0.22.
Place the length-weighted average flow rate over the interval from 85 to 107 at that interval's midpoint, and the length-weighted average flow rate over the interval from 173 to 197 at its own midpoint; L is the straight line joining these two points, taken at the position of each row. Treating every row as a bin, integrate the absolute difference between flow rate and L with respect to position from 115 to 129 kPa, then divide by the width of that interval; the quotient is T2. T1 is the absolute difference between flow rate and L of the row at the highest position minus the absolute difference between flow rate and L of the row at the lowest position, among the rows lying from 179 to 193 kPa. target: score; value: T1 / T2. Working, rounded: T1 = 0.07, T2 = 0.05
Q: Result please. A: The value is 1.4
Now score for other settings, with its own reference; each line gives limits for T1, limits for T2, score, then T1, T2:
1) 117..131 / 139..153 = 0.3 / 0.12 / 0.48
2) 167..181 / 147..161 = -0.2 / -0.03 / 0.16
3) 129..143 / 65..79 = 3.8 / 0.59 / 0.16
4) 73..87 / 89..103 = -0.7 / -0.03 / 0.04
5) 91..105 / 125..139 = 0.2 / 0.05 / 0.24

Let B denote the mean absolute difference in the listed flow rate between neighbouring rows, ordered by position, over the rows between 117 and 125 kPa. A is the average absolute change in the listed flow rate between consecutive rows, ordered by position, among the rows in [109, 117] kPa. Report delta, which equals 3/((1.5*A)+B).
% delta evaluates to 32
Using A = 0.036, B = 0.040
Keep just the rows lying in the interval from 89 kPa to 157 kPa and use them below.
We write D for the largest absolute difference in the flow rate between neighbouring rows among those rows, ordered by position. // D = 0.20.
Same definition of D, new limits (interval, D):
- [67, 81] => 0.12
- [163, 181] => 0.06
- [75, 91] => 0.07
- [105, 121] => 0.08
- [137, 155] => 0.16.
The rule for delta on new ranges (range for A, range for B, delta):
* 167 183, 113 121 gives 44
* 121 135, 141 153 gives 19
